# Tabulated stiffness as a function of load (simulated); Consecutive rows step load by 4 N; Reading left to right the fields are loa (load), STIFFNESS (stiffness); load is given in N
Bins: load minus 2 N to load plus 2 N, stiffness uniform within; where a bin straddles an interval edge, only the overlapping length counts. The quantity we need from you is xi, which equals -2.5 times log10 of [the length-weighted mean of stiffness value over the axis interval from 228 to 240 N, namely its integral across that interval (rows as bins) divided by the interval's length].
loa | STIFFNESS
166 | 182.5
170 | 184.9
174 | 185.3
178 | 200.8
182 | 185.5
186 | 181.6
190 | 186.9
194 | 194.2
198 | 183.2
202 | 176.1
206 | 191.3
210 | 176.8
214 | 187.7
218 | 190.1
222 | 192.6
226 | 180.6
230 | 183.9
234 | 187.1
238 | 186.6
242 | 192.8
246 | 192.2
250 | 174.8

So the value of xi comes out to -5.67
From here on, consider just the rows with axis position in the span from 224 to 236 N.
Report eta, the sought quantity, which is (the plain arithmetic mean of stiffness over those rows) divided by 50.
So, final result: 3.677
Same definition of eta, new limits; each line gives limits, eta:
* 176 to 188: 3.786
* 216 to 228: 3.755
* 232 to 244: 3.777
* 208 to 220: 3.697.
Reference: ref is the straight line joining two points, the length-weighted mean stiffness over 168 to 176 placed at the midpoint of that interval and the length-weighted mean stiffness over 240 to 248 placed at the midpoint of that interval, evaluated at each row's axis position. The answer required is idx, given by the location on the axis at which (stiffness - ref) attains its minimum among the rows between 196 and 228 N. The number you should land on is 210 N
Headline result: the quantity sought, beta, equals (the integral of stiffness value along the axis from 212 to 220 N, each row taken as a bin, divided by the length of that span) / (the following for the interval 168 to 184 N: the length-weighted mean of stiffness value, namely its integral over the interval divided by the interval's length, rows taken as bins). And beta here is 1.00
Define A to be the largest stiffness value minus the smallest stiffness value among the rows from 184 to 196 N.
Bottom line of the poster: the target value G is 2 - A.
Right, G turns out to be -11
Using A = 12.6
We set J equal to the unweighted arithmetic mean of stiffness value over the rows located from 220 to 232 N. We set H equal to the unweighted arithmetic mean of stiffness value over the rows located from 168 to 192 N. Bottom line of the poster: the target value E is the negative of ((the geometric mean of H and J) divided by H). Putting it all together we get -1.00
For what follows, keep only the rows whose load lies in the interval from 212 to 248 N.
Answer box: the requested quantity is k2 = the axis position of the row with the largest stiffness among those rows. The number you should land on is 242 N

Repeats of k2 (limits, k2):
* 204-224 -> 222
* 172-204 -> 178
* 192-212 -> 194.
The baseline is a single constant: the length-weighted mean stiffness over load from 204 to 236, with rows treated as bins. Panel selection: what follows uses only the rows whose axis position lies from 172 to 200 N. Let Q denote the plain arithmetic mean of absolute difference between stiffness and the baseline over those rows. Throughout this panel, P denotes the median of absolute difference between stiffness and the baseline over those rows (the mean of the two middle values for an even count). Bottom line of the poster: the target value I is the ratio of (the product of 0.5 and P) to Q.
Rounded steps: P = 3.1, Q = 4.7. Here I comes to 0.33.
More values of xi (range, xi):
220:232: -5.67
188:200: -5.69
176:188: -5.69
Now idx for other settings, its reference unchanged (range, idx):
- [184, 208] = 202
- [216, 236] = 226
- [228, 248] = 230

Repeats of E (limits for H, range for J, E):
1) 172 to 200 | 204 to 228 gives -1.00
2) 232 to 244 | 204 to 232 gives -0.99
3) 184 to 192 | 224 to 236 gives -1.00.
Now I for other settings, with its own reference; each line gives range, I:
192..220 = 0.43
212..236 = 0.45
